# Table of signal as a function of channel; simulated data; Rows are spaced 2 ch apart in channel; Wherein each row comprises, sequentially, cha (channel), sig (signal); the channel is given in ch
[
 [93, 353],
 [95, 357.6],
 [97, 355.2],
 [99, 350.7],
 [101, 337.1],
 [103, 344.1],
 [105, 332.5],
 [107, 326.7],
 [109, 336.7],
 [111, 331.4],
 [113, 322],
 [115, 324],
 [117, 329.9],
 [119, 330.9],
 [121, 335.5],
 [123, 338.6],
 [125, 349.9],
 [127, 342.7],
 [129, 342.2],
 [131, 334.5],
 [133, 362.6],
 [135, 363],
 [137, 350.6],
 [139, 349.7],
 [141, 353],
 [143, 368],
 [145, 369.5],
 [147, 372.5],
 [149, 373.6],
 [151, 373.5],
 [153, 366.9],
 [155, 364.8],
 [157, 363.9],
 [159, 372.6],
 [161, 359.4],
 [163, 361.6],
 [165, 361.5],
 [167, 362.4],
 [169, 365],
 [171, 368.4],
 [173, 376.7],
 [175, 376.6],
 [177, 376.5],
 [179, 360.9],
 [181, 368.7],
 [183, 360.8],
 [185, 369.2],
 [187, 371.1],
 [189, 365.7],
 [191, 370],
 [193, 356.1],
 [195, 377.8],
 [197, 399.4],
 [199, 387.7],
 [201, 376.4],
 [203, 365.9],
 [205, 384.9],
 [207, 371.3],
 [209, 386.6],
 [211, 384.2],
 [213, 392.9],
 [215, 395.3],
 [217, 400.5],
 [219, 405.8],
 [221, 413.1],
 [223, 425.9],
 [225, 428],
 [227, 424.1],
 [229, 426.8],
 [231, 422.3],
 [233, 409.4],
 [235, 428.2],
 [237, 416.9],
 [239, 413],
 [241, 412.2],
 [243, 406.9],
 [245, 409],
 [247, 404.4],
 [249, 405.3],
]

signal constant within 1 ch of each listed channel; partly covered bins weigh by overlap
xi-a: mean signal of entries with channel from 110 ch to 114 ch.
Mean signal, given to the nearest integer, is 327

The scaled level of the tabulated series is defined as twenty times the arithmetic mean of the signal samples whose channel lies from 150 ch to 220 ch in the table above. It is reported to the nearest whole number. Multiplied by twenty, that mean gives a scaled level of 7486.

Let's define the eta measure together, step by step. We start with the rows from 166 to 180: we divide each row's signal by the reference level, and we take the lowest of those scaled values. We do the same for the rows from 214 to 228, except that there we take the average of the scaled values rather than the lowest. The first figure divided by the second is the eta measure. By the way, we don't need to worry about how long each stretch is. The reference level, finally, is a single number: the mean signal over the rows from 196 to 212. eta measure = 0.87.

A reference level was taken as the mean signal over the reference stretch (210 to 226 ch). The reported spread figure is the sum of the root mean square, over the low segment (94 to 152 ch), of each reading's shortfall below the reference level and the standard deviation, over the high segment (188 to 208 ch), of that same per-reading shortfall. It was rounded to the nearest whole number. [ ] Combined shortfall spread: 73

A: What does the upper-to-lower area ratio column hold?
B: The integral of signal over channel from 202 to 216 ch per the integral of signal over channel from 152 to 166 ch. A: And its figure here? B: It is 1.05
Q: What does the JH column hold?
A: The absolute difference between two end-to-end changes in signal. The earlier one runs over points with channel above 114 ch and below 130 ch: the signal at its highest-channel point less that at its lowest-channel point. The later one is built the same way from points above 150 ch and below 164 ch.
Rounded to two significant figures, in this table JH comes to 30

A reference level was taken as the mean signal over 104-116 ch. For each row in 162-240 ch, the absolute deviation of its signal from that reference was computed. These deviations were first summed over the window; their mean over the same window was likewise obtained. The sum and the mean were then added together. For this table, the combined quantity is 2340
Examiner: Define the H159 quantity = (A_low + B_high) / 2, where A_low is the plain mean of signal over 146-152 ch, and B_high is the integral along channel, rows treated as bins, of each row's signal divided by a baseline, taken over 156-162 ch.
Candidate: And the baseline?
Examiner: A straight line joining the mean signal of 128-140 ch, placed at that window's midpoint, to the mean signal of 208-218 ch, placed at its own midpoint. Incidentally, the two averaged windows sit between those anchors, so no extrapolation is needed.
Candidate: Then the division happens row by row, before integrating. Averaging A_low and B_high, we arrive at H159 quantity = 190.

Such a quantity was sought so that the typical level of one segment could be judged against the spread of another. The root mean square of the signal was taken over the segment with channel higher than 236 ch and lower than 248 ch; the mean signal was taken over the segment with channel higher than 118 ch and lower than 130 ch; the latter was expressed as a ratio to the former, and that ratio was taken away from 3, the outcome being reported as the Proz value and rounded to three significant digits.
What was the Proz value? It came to 2.17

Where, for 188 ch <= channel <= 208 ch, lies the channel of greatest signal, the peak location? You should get 197 ch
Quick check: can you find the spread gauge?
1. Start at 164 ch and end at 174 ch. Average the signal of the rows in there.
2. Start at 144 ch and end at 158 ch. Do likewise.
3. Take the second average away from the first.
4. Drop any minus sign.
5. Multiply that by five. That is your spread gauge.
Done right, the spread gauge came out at 12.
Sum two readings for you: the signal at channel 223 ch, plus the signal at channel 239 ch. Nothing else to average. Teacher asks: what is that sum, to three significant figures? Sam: 839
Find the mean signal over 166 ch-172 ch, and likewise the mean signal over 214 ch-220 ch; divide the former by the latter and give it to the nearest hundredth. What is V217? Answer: 0.91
